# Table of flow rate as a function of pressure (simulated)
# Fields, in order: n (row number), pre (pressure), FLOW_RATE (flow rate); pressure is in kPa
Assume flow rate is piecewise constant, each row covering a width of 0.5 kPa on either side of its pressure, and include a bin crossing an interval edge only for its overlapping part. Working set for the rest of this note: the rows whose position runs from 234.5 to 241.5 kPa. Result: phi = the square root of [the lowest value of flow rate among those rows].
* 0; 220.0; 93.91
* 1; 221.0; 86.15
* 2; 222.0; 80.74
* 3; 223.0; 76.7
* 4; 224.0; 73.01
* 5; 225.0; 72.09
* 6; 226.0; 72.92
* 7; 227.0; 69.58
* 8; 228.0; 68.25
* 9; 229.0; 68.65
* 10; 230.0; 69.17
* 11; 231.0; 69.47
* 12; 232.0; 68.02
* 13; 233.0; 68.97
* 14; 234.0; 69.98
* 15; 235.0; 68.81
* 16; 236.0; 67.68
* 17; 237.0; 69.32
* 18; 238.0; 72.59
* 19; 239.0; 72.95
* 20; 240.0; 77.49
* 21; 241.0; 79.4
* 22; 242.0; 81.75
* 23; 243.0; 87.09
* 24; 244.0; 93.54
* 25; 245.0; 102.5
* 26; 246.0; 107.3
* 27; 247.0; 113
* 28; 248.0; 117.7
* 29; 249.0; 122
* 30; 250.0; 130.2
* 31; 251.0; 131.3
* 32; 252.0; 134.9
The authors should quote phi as 8.23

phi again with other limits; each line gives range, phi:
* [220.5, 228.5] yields 8.26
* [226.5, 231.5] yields 8.26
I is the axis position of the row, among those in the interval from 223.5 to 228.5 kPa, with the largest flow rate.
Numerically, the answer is 224.0 kPa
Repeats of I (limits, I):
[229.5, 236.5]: 234.0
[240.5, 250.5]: 250.0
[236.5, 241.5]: 241.0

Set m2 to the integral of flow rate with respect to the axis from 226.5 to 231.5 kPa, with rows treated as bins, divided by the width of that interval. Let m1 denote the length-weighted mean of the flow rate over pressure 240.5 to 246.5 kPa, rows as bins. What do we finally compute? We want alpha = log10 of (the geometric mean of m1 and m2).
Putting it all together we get 1.90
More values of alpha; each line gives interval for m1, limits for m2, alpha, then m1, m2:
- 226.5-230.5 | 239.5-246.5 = 1.90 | 68.9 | 90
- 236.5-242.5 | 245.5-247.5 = 1.96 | 75.6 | 110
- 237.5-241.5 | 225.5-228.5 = 1.86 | 75.6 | 70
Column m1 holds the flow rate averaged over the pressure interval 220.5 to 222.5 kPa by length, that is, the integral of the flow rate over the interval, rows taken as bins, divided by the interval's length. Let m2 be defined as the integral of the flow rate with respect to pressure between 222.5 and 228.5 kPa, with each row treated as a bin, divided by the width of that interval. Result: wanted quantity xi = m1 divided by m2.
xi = 1.2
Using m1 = 83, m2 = 72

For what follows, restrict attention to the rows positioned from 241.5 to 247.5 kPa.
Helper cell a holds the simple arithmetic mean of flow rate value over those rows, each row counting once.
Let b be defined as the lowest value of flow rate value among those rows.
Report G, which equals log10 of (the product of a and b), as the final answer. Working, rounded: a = 98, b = 81.75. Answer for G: 3.90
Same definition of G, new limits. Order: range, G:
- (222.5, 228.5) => 3.69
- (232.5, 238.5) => 3.67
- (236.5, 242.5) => 3.72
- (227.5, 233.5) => 3.67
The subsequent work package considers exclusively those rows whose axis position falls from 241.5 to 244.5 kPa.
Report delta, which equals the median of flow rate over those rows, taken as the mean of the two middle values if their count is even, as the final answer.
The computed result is 87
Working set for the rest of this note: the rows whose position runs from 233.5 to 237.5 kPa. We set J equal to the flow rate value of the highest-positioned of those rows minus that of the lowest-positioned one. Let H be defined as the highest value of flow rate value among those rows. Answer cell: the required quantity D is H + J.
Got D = 69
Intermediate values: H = 69.98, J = -1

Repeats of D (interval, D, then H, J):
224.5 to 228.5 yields 69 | 72.92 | -4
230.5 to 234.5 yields 70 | 69.98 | 1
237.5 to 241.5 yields 86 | 79.4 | 7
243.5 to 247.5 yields 132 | 113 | 19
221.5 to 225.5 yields 72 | 80.74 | -9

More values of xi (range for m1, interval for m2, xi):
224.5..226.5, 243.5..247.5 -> 0.7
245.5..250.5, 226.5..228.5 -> 1.7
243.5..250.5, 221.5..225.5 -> 1.5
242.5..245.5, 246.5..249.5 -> 0.8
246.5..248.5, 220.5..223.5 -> 1.4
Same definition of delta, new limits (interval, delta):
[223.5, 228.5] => 72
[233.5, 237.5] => 69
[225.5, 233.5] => 69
